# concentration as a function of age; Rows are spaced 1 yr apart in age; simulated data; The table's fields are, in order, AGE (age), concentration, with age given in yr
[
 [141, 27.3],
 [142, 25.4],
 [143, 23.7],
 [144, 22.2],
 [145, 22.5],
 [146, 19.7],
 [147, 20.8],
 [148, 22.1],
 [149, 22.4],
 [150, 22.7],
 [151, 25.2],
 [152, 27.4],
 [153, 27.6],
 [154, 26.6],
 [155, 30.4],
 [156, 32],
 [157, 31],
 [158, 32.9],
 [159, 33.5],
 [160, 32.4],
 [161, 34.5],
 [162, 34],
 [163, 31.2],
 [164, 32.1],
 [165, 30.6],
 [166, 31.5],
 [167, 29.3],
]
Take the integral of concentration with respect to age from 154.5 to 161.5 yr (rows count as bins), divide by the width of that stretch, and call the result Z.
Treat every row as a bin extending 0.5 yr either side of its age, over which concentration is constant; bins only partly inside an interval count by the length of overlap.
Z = 32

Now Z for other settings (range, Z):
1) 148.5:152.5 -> 24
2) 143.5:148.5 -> 21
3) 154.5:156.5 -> 31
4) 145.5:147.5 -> 20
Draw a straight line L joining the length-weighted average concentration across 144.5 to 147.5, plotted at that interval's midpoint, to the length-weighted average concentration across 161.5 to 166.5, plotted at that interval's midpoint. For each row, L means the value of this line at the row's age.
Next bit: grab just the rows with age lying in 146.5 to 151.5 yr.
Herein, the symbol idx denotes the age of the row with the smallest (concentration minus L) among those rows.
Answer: 147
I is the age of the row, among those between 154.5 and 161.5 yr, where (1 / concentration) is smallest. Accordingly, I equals 161 yr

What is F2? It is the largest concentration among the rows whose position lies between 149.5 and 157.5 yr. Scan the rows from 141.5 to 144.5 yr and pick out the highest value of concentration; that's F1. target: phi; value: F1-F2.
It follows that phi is -7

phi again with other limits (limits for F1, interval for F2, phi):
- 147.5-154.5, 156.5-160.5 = -6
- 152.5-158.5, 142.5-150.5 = 9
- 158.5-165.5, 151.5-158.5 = 2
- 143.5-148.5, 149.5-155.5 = -8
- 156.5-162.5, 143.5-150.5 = 12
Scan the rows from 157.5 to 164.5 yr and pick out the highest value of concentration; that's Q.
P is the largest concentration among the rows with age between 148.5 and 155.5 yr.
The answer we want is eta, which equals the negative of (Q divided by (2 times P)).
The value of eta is -0.57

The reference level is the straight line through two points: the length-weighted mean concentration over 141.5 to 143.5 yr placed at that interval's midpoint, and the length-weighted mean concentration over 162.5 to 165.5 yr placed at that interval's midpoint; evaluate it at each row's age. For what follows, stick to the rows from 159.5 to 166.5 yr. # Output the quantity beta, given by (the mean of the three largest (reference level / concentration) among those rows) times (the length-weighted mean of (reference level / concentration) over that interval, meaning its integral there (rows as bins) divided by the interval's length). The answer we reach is 1.0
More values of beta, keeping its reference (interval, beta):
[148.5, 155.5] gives 1.2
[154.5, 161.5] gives 0.8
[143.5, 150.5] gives 1.5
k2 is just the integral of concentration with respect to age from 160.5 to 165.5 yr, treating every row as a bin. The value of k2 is 162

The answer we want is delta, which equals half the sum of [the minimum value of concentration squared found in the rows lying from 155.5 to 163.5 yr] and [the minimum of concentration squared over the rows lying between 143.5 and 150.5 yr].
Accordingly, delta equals 675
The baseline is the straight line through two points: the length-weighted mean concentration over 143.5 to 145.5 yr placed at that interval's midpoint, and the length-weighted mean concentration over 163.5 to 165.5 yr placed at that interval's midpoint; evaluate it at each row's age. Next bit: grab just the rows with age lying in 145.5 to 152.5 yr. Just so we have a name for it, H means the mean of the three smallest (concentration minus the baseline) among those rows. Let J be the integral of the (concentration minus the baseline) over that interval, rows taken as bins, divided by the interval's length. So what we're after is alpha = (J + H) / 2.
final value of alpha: -2.1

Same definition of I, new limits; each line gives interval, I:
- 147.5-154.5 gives 153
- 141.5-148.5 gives 142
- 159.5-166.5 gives 161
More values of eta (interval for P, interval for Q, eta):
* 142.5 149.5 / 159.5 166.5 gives -0.73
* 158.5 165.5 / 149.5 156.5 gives -0.46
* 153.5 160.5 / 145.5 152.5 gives -0.41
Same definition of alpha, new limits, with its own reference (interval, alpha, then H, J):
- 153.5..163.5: 2.2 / 1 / 3.2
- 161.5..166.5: 0.2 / 0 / 0.8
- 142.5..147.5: -1.4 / -2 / -0.8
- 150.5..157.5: 1.2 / 0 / 2.0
